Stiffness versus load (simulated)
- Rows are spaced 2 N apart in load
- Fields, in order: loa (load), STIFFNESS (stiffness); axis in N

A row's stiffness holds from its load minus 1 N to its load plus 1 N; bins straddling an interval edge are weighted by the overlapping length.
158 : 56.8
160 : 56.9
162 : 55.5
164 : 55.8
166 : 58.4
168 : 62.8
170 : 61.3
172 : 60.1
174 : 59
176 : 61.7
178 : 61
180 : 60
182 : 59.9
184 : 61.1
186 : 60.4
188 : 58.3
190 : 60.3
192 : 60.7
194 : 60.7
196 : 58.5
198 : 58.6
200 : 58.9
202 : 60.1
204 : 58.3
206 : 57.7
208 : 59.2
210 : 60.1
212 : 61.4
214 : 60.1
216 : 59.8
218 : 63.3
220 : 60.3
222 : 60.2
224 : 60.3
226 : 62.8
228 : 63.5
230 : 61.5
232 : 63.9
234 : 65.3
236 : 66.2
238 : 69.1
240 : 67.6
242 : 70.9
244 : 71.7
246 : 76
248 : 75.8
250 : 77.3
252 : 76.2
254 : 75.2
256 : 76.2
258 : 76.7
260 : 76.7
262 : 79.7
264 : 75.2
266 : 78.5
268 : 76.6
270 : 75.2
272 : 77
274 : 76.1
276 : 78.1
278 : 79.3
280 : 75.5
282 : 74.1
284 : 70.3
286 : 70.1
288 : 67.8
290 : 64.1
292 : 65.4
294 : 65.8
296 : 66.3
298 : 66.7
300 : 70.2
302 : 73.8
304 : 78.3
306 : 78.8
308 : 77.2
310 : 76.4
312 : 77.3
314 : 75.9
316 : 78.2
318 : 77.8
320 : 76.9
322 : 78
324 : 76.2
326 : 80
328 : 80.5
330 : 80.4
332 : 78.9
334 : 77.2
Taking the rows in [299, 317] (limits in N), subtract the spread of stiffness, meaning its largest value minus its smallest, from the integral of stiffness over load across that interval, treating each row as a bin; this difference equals 1364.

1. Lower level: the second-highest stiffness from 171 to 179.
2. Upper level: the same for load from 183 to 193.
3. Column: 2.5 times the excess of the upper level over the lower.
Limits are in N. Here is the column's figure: -1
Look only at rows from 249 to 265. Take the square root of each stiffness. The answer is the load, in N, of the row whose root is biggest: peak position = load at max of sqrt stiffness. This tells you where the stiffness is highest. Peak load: 262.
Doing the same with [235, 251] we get 250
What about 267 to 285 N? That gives 278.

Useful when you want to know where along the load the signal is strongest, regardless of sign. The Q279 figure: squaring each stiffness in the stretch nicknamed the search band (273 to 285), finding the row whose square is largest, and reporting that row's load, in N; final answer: 278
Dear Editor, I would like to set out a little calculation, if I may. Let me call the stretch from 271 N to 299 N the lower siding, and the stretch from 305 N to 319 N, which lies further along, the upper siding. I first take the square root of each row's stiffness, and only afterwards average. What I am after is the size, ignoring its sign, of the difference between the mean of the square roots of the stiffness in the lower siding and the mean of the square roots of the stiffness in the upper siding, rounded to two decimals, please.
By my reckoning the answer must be 0.36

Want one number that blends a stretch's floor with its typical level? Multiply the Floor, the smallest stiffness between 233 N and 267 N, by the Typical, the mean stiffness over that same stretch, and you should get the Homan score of 4818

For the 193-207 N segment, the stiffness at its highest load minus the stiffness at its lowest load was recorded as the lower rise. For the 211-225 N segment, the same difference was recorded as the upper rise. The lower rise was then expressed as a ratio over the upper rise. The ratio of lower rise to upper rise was 2.7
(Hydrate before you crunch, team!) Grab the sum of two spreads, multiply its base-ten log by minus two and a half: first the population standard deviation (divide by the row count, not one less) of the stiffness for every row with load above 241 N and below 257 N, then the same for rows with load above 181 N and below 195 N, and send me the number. -1.2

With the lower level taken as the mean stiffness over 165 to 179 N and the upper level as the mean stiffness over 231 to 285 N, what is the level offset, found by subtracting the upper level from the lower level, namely -13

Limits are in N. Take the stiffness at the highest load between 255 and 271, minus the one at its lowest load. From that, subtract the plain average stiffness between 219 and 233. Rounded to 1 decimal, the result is -62.8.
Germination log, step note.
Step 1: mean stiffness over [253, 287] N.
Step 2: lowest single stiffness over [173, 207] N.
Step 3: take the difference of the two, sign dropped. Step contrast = 18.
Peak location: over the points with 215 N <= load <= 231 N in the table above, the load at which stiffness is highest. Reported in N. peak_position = 228 N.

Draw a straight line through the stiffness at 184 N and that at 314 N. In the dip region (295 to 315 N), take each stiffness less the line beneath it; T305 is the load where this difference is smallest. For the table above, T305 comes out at 296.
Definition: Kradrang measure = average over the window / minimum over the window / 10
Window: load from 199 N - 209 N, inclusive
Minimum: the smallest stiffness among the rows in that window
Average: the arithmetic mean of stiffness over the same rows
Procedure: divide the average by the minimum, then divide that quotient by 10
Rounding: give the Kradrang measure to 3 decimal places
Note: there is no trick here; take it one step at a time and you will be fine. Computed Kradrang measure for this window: 0.102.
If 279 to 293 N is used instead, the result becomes 0.109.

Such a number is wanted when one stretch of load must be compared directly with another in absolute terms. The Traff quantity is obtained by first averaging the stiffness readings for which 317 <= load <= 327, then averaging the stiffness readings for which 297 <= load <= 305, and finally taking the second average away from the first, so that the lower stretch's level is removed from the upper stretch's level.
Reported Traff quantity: 6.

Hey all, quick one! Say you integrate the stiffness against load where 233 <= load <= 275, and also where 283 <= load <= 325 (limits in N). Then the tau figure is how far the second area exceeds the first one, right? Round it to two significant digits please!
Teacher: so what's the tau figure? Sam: -55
